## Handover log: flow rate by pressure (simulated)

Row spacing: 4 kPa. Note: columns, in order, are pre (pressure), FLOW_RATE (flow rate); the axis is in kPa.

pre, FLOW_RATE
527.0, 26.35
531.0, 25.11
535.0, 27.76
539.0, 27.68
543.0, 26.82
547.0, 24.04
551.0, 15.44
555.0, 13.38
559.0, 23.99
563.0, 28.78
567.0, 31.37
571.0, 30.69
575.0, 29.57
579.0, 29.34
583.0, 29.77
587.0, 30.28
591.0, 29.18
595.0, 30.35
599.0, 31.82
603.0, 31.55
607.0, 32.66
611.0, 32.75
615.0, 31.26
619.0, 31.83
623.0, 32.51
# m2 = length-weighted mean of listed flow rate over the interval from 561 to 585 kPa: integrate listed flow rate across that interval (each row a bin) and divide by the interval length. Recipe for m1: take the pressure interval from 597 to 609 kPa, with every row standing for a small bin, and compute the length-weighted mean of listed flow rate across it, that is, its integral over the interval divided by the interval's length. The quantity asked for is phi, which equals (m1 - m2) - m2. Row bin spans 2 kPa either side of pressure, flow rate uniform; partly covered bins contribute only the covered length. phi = -27.8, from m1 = 32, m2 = 29.9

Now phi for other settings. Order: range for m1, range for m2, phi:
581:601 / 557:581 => -27.6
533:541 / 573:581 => -31.2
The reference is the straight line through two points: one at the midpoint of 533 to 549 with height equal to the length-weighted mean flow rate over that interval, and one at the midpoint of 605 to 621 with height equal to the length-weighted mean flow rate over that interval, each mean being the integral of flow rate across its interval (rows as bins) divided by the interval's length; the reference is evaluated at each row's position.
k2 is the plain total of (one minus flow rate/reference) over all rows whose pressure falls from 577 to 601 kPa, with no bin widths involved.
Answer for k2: 0.0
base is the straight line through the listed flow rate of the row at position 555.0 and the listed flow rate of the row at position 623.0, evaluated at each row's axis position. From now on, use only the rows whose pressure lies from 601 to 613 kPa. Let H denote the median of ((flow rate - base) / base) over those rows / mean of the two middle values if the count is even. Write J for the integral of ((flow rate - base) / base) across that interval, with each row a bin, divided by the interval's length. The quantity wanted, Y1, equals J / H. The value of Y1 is 0.93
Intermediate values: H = 0.2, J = 0.2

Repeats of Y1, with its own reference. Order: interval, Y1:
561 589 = 1.08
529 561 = 0.99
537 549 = 0.98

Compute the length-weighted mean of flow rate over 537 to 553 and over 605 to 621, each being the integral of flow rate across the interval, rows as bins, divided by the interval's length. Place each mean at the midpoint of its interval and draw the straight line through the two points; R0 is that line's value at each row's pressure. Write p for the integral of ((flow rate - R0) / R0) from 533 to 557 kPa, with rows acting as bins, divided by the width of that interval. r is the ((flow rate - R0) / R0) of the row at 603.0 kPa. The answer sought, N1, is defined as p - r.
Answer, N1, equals -0.05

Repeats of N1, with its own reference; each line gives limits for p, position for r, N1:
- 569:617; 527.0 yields -0.20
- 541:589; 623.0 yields 0.03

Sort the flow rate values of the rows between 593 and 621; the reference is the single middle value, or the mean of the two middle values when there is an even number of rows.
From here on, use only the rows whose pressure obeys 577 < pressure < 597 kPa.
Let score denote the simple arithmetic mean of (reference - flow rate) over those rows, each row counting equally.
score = 2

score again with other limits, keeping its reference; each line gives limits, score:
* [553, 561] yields 13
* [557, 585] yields 3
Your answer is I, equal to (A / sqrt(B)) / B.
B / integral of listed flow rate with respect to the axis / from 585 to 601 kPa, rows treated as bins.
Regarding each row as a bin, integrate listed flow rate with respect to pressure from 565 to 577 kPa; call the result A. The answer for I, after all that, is 0.034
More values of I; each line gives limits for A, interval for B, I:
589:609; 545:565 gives 0.072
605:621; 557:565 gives 0.168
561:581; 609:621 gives 0.080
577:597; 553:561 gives 0.326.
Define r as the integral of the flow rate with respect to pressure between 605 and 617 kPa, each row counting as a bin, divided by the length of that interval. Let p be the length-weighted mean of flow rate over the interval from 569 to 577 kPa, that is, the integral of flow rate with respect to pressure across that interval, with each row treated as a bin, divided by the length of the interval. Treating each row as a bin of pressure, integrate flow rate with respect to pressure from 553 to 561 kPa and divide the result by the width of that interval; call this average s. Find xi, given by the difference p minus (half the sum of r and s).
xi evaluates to 5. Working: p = 30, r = 32.2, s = 19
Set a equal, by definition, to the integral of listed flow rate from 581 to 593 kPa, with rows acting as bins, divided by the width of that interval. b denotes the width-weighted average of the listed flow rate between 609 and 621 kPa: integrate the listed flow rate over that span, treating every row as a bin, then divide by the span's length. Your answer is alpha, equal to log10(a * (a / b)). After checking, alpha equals 1.44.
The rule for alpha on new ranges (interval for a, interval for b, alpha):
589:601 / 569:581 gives 1.49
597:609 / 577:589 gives 1.54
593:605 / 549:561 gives 1.74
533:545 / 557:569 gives 1.43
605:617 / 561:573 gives 1.54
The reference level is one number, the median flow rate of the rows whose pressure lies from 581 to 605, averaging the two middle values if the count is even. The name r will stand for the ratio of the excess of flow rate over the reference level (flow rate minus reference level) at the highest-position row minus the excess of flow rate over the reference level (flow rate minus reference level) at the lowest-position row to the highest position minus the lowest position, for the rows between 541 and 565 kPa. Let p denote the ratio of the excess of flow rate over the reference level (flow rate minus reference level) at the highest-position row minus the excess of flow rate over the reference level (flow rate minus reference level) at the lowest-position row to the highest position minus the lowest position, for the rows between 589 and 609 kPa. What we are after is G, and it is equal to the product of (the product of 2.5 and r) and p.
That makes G 0.05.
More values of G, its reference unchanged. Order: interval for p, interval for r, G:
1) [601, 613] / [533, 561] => -0.06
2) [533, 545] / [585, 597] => 0.00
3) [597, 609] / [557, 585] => 0.06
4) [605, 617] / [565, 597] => 0.02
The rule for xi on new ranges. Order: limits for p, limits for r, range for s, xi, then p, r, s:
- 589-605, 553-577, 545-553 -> 8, 31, 26.3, 20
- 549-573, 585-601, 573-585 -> -6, 24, 30.4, 30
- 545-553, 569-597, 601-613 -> -11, 20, 29.9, 32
